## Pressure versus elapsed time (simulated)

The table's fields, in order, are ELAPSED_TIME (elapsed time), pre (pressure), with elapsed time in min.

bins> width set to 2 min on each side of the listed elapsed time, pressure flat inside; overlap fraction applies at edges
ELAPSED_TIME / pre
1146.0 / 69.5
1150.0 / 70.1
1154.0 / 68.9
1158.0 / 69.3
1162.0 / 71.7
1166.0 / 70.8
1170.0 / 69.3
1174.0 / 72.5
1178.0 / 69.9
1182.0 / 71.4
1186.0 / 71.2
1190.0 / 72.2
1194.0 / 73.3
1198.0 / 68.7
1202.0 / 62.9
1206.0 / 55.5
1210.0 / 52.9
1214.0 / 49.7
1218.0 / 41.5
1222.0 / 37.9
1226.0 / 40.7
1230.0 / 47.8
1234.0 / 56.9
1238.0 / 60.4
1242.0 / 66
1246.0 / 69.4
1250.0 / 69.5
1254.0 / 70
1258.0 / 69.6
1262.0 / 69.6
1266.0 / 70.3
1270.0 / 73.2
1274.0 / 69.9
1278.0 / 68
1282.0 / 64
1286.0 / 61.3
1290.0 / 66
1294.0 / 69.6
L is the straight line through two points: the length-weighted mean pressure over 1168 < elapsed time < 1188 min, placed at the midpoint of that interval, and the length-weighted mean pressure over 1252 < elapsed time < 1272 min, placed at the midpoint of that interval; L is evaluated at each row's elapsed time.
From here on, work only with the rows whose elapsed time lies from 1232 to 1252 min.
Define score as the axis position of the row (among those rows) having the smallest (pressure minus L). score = 1234.0 min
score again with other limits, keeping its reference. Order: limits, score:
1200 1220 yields 1218.0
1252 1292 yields 1286.0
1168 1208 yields 1206.0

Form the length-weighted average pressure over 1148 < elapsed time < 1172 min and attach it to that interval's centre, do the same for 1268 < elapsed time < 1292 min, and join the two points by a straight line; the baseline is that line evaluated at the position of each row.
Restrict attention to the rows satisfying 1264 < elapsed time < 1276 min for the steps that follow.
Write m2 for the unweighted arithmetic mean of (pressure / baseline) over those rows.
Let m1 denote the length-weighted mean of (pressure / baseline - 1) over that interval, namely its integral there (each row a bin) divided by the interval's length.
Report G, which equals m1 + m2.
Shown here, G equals 1.11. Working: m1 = 0.057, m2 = 1.06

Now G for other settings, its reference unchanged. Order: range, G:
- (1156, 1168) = 1.02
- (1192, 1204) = 0.98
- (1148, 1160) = 0.98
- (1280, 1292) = 0.91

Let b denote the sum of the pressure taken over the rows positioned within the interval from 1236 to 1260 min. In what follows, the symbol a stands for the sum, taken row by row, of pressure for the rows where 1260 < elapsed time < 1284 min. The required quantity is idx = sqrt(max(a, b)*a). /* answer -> 415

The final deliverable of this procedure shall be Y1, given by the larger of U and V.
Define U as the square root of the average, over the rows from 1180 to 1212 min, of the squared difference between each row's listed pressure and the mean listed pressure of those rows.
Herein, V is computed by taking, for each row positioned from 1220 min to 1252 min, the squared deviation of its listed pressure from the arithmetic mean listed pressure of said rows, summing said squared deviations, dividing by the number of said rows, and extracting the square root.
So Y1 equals 12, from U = 7.5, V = 12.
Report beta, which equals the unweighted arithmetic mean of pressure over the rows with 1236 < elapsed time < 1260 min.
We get 67.5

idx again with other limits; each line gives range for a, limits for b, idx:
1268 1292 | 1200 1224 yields 402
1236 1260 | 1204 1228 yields 405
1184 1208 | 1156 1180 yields 414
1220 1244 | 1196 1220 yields 320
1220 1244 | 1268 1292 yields 353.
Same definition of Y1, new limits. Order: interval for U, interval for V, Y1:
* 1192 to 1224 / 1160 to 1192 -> 12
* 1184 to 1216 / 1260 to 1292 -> 9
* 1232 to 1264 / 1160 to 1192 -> 5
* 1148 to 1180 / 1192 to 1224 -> 12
